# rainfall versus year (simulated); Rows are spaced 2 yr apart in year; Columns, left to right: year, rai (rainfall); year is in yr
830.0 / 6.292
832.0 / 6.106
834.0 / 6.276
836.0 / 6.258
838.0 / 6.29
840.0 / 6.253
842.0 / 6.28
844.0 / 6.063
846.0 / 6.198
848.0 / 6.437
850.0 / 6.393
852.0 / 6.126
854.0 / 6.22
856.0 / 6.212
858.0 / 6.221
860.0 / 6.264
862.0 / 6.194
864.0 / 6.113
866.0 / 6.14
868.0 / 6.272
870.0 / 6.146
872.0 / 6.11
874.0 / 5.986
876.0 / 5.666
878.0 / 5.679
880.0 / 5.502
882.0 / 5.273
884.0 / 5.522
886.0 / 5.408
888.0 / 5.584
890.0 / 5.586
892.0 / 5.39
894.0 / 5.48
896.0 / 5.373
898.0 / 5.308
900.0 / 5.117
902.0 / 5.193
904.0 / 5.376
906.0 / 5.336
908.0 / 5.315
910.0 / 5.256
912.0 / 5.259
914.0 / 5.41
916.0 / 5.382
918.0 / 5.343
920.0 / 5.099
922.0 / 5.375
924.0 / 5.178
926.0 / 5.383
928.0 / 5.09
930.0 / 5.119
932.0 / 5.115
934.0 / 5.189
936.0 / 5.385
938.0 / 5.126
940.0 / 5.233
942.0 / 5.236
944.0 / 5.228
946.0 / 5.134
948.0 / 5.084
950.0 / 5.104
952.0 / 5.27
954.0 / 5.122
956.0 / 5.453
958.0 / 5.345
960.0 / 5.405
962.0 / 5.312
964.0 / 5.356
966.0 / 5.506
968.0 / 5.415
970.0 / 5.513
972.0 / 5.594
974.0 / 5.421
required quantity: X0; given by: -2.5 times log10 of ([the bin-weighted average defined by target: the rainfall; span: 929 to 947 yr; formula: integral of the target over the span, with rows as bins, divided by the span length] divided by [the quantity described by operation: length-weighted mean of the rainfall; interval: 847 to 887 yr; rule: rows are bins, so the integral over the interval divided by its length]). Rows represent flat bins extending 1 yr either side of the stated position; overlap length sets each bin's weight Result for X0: 0.16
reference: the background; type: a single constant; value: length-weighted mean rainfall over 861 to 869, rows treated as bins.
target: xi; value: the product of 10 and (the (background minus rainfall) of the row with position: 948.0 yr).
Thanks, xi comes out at 11.0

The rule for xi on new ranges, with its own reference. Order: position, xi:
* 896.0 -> 8.1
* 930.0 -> 10.6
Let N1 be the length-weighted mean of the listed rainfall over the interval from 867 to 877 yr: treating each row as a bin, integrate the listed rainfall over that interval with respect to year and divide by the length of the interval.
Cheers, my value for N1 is 6.0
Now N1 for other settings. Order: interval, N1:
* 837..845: 6.2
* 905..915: 5.3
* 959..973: 5.4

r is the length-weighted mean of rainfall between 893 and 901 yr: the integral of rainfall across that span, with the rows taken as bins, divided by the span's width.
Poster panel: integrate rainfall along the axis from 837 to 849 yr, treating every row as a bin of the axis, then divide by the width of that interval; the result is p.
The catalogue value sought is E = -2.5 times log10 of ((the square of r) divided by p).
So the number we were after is -1.6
